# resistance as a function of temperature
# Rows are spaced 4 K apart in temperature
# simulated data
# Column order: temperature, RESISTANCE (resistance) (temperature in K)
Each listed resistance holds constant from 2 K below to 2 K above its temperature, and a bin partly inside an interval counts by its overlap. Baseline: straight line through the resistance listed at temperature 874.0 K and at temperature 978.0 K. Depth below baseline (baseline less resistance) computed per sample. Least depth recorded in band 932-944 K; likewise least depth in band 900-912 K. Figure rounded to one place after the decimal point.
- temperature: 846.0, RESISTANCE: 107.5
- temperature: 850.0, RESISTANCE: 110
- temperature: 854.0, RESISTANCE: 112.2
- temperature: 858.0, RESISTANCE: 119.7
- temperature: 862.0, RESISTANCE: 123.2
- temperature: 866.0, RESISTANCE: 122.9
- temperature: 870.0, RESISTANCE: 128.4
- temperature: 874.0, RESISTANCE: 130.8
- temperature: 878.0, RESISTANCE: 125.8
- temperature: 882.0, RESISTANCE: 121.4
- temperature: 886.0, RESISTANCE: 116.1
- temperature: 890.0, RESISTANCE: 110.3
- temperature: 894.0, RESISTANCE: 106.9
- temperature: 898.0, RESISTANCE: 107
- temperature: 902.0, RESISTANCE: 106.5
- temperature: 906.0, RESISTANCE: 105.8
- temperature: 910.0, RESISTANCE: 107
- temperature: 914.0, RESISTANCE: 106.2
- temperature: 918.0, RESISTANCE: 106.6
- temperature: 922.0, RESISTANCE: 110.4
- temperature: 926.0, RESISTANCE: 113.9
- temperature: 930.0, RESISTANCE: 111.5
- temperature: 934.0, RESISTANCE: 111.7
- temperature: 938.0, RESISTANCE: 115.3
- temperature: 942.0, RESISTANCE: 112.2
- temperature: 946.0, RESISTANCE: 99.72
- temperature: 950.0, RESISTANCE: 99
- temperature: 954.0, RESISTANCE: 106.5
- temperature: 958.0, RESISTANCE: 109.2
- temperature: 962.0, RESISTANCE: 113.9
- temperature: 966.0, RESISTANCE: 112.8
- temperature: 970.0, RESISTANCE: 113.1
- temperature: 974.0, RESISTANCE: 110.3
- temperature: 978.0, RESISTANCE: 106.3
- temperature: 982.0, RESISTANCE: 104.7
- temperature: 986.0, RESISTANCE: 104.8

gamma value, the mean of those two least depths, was 7.9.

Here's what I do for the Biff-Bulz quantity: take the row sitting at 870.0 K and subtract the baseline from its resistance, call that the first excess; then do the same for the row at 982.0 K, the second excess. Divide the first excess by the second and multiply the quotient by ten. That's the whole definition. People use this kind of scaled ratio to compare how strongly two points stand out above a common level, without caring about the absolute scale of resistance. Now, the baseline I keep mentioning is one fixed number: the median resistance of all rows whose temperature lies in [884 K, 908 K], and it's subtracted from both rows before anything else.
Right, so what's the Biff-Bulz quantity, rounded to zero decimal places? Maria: -95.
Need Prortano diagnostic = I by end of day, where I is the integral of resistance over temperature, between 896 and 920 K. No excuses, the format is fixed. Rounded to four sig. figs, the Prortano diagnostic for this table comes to 2556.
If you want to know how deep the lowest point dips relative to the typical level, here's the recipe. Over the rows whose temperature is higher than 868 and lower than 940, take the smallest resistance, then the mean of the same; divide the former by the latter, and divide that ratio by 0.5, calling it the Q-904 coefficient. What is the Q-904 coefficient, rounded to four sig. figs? 1.866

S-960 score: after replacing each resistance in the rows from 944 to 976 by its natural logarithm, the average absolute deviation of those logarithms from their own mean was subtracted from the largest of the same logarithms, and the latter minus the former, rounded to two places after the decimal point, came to 4.69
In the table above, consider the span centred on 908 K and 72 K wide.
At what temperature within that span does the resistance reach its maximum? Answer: 874.0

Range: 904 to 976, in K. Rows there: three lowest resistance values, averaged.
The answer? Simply 101.5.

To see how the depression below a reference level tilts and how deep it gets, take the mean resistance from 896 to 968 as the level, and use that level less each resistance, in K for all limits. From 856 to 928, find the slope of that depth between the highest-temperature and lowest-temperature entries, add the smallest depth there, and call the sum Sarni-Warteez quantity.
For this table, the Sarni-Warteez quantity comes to -22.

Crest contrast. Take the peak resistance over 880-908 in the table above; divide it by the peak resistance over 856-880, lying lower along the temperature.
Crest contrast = 0.93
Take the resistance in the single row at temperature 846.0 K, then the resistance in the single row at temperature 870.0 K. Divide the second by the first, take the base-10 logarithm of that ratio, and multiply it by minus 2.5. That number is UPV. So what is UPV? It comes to -0.19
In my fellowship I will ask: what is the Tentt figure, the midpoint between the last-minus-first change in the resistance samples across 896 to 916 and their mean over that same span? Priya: 53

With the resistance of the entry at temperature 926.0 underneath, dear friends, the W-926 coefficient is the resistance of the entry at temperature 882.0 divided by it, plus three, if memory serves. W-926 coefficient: 4.07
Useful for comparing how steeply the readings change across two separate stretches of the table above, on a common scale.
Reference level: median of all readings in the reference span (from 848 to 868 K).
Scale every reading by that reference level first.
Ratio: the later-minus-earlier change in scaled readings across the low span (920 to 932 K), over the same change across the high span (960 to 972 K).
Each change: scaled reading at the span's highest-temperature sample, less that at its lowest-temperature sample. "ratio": -1.4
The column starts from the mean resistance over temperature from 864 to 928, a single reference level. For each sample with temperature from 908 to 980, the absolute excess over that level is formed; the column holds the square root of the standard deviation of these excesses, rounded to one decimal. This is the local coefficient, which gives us 2.1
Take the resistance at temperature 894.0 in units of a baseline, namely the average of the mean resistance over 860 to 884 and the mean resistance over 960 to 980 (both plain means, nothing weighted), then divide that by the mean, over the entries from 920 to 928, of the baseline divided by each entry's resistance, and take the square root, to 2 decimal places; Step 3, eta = 0.93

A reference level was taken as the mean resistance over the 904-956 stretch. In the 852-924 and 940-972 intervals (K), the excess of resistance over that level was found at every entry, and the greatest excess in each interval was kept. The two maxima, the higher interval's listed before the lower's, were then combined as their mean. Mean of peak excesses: 14.2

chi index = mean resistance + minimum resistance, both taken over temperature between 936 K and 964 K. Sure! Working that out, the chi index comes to 207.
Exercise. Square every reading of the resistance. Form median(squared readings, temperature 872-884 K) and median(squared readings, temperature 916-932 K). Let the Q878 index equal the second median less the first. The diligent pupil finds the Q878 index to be -3515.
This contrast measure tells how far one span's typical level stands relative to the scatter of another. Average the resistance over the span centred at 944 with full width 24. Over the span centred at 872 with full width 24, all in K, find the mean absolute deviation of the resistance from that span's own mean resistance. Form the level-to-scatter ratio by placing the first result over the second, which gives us 37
